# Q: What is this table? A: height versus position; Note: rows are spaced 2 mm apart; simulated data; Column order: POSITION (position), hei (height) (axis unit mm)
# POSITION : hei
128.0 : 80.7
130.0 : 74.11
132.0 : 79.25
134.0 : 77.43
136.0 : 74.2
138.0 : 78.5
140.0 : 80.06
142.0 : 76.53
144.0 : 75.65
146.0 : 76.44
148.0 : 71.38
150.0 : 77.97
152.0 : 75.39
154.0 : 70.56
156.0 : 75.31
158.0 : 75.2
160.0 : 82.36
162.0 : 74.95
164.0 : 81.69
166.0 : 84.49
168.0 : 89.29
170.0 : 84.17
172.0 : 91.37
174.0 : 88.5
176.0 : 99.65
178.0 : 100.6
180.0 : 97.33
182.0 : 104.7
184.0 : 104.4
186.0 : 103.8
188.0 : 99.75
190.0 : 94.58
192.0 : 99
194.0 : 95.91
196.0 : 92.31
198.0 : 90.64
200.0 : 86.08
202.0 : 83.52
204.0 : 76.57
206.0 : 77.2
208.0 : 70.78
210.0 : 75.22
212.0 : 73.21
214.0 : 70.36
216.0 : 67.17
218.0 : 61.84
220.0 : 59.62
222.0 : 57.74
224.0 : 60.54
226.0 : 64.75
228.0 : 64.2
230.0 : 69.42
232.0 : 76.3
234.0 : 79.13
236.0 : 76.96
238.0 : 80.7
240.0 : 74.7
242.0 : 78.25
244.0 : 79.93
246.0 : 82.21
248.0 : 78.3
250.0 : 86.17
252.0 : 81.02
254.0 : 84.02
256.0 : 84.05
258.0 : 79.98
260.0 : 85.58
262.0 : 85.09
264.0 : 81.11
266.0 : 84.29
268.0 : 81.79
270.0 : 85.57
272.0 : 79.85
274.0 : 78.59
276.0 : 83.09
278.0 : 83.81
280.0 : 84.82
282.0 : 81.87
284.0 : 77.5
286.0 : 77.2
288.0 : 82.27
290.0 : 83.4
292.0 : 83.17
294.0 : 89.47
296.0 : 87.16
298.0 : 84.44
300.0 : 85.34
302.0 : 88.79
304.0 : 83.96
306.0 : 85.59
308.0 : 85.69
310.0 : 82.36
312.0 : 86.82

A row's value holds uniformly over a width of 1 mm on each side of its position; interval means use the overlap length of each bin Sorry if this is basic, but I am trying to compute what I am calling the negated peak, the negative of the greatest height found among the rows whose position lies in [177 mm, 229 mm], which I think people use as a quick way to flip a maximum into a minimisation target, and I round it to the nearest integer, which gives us -105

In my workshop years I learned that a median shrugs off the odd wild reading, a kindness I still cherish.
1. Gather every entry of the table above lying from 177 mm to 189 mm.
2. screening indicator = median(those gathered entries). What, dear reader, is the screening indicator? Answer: 102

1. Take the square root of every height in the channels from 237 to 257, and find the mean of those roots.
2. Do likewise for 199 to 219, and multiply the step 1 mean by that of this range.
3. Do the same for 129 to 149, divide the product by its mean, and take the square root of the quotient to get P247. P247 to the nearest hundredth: 2.98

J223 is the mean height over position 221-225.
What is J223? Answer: 59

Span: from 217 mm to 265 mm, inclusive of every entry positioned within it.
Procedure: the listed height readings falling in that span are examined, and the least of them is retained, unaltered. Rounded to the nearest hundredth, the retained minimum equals 57.74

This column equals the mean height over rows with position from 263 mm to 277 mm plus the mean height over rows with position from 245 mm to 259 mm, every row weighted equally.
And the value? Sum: 164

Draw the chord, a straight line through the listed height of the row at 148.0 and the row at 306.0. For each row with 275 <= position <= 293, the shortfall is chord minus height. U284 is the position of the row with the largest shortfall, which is 286.0 mm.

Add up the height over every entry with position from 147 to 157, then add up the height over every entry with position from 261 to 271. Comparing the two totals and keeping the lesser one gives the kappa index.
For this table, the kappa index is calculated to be 371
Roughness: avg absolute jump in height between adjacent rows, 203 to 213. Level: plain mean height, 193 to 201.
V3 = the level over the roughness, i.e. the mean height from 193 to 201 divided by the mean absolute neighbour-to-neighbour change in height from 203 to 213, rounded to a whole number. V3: 27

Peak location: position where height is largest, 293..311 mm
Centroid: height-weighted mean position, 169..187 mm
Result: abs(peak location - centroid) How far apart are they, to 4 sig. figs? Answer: 115.7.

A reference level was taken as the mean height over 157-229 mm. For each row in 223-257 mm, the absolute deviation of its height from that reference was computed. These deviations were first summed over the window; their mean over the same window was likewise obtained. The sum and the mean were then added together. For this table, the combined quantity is 126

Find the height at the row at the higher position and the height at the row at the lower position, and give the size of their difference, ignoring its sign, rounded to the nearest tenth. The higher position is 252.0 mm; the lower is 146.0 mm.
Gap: 4.6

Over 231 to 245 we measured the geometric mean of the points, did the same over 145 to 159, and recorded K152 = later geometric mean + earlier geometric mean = 153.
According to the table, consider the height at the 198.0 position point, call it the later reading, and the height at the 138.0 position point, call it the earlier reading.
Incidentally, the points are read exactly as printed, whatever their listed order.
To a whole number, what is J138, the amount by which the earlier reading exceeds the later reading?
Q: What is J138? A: -12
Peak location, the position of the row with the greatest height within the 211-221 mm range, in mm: 212.0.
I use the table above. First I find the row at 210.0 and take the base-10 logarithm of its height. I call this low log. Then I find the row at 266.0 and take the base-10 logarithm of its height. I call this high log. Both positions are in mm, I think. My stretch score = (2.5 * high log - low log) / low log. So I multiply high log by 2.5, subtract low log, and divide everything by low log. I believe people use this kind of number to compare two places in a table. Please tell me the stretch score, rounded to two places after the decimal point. 1.57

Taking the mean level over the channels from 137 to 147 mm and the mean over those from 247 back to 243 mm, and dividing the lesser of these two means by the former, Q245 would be 1.00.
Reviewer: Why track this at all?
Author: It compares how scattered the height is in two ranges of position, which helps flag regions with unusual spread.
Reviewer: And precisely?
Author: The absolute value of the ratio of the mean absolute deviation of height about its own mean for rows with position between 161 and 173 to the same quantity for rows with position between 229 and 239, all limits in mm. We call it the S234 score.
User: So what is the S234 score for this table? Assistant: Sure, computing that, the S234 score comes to 1.4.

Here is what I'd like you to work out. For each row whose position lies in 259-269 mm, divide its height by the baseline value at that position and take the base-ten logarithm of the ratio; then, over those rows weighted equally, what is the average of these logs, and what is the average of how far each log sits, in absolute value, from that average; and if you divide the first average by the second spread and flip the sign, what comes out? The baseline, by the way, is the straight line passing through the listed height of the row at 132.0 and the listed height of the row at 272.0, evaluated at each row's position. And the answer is -2.2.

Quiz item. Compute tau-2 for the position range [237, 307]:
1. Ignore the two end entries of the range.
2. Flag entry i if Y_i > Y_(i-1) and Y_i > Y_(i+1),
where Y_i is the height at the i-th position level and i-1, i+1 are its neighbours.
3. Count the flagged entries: 10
